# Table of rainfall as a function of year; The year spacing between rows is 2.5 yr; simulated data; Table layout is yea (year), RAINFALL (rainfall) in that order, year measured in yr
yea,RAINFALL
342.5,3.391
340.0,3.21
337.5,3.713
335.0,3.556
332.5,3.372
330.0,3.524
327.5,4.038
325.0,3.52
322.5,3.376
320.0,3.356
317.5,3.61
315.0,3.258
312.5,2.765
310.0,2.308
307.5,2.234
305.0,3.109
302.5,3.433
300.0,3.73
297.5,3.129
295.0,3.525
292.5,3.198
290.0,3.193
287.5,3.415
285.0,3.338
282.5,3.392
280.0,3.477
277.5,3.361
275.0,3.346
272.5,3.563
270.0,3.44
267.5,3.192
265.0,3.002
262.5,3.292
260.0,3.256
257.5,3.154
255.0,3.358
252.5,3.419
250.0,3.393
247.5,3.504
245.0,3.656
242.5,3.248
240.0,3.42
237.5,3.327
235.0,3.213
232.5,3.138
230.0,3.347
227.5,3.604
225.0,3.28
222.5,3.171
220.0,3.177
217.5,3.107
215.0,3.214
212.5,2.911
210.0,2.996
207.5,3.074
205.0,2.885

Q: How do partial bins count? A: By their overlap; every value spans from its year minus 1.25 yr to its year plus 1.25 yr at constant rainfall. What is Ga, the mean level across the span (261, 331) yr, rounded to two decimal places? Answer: 3.29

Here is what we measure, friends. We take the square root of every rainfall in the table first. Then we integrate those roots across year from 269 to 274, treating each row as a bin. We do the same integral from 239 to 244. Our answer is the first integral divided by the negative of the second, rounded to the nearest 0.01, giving -1.02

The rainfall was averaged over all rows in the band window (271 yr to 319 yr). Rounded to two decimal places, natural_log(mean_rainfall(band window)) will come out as 1.17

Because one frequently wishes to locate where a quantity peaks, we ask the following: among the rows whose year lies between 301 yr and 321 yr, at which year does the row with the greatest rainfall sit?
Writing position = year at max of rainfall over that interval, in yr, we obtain 317.5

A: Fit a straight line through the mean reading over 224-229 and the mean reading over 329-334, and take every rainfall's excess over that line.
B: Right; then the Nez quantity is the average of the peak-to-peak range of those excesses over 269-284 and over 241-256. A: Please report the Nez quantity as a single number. 0.3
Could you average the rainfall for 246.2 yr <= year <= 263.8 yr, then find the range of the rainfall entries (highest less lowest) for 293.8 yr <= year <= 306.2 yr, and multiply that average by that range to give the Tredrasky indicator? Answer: 2.1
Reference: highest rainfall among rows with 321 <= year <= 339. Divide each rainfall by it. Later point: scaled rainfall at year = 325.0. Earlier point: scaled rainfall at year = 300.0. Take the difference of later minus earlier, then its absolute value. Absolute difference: 0.052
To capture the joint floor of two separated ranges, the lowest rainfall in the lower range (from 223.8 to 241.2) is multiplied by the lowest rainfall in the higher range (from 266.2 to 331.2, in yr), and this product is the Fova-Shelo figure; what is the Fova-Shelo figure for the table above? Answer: 7.0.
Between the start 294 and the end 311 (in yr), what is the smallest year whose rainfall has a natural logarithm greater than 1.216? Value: 295.0 yr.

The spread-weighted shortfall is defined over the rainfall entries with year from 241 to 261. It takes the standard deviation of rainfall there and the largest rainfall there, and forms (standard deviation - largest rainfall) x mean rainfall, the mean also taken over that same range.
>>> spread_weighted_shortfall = -11.8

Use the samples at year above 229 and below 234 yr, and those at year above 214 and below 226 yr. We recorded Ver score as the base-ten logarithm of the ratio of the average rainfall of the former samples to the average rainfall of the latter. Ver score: 0.007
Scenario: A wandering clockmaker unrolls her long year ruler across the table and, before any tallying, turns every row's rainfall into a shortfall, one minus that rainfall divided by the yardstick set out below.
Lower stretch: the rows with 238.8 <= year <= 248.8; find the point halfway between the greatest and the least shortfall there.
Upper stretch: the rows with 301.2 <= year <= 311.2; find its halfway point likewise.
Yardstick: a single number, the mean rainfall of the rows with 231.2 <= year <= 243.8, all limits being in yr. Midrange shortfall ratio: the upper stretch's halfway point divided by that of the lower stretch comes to -2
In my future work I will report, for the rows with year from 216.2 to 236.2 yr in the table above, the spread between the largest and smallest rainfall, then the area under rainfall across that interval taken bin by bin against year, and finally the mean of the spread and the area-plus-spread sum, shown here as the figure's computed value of 33.0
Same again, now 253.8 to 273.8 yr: 33.4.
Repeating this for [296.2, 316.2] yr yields 31.5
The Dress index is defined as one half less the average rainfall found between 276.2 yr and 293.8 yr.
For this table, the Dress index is -2.84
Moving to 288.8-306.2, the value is -2.83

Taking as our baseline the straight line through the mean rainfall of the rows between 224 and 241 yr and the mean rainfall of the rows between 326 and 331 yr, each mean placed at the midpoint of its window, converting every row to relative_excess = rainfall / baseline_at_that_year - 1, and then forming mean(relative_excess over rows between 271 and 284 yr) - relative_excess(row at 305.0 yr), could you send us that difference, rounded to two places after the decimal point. 0.12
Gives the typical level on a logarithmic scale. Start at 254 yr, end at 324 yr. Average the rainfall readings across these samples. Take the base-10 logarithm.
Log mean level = 0.511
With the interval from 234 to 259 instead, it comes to 0.528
